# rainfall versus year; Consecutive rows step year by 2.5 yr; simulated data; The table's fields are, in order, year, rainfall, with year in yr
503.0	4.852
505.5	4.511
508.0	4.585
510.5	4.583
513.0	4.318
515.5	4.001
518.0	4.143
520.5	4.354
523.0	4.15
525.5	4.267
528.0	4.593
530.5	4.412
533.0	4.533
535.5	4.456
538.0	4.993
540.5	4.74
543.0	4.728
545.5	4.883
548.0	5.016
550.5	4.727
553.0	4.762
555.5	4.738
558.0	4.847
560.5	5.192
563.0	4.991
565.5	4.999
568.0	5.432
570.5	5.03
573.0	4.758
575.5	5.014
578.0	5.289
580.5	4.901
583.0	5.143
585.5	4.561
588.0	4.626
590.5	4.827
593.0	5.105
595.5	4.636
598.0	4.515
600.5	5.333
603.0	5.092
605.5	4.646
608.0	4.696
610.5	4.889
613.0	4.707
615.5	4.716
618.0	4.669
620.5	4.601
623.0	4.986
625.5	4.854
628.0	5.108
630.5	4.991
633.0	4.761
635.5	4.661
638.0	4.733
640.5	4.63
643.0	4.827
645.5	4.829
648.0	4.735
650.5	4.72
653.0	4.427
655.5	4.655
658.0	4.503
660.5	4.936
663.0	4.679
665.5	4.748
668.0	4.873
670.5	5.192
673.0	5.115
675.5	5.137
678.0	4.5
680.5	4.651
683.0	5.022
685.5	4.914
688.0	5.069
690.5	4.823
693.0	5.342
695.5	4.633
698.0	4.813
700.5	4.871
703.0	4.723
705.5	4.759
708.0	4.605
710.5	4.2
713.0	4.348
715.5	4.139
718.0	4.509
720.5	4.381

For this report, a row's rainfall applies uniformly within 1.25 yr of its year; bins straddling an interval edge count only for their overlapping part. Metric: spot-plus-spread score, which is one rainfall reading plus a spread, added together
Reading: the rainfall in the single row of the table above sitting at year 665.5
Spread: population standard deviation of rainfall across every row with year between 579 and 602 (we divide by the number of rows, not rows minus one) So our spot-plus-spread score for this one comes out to 5.02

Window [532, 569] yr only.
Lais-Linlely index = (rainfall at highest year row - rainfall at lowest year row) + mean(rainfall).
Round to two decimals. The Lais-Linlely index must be 5.77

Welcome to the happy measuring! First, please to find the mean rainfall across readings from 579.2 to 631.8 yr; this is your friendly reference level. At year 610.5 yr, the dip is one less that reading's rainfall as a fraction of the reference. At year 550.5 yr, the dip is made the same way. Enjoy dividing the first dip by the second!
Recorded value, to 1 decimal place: -0.5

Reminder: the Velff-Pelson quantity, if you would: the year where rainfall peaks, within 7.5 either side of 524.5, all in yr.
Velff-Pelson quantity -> 528.0 yr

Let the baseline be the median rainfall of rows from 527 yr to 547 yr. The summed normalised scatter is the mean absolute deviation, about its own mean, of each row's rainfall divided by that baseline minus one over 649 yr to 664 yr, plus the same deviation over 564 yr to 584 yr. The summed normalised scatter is 0.062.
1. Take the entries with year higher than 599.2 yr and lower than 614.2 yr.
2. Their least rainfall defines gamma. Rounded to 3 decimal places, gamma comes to 4.646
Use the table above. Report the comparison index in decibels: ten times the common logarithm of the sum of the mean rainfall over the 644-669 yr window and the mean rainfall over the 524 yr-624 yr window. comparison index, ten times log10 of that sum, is 9.79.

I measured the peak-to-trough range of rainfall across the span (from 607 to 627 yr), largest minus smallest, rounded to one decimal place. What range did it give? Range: 0.4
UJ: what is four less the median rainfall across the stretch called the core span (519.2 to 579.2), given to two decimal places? -0.76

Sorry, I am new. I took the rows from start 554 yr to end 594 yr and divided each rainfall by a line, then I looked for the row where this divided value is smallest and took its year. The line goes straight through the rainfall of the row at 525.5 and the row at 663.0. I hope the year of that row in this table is 585.5 yr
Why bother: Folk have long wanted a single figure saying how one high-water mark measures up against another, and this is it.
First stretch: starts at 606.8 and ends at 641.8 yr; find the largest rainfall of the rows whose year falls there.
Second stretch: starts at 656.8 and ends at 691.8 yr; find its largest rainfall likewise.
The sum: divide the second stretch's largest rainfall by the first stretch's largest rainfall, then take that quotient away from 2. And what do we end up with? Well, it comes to 0.98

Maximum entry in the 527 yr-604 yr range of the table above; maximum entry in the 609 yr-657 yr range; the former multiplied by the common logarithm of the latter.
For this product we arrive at 3.85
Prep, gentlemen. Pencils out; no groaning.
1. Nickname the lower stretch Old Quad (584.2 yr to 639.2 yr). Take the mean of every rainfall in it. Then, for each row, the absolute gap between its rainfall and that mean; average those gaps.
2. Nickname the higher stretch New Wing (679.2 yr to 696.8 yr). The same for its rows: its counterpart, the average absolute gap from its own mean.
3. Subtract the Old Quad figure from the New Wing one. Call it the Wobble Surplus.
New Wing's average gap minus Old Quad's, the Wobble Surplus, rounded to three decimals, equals 0.014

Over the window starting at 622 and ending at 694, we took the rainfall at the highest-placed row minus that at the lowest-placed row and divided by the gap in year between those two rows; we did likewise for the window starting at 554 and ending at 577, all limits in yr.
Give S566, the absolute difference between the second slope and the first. 0.009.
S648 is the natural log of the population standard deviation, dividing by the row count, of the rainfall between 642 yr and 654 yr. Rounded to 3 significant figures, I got -1.91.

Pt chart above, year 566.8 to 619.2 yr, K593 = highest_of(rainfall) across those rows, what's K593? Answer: 5.432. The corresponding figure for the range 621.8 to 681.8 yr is 5.192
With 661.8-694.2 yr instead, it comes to 5.342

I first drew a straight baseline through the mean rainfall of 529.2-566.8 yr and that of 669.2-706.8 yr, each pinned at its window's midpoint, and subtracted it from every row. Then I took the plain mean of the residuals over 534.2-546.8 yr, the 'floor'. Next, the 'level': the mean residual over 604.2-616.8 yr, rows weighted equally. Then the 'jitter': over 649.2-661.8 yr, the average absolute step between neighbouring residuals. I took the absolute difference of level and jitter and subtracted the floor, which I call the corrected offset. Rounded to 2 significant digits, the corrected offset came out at 0.43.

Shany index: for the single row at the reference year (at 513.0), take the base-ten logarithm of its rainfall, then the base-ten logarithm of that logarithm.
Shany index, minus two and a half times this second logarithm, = 0.49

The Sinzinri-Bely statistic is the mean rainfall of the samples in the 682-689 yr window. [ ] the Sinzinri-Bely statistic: 5.00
